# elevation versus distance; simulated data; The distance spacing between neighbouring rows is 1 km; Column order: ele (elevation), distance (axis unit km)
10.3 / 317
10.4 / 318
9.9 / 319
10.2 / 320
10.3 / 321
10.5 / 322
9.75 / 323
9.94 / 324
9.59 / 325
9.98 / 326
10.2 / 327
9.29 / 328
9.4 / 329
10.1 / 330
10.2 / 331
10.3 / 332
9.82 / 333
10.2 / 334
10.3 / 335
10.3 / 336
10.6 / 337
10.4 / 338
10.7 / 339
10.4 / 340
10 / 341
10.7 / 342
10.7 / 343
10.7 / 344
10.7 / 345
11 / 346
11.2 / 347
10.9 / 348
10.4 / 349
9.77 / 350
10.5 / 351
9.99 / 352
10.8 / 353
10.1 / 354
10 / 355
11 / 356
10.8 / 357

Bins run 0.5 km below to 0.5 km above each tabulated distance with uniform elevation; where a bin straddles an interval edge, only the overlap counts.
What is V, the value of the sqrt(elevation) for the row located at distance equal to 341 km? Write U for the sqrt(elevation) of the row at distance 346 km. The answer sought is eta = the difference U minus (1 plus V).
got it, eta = -0.846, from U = 3.32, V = 3.16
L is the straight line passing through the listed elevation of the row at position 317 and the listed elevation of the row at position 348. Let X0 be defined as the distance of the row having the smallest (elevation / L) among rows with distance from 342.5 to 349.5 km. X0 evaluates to 349 km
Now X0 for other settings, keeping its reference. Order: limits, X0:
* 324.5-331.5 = 328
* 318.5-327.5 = 325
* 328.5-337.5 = 329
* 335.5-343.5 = 341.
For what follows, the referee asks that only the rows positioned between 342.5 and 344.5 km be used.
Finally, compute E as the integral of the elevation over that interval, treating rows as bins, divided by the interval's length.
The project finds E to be 10.7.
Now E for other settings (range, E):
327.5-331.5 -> 9.7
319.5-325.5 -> 10.0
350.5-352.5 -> 10.2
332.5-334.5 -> 10.0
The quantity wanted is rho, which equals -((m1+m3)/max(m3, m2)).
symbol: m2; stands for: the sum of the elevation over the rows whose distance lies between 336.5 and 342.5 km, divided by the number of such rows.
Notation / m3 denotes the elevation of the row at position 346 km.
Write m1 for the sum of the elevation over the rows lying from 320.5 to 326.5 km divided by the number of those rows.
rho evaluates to -1.91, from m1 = 10.0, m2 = 10.5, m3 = 11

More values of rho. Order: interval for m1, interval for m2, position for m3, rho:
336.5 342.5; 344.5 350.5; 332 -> -1.95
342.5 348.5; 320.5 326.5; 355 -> -2.08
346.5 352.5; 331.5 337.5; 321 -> -2.02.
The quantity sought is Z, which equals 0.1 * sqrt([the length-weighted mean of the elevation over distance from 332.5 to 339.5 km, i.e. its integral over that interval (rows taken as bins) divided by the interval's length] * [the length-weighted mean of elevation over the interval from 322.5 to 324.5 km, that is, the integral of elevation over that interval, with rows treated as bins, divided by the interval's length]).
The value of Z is 1.009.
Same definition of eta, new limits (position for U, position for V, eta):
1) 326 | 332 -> -1.050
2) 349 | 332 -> -0.984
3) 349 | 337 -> -1.031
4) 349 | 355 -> -0.937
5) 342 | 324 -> -0.882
